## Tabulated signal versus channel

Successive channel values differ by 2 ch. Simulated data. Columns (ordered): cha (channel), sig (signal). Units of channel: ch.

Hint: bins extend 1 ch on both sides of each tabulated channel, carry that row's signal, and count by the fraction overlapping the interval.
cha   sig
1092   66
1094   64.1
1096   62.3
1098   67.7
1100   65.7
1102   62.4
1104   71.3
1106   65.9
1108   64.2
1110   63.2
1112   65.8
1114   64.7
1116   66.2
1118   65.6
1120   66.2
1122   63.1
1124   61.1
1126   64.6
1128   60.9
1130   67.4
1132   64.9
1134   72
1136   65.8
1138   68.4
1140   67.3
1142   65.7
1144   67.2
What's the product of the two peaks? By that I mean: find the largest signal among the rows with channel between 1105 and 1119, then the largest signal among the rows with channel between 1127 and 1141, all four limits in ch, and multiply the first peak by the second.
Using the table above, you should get 4766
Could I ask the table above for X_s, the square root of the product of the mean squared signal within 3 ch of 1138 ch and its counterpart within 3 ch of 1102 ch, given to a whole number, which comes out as 4472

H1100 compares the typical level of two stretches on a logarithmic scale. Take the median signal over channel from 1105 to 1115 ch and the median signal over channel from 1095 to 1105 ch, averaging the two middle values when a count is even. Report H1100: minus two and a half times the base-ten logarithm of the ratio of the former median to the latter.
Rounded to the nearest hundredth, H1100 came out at 0.02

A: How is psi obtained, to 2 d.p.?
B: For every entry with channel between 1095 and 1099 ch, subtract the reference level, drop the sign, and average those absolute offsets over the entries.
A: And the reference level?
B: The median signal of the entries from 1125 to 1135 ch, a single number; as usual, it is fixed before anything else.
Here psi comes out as 2.70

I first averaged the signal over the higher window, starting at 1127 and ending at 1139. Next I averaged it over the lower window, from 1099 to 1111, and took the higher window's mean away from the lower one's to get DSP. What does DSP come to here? -1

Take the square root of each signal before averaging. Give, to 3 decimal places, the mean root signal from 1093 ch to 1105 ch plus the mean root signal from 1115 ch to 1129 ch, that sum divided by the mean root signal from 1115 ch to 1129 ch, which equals 2.012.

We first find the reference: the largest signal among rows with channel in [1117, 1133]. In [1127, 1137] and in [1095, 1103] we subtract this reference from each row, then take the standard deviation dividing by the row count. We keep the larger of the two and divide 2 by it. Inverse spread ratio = 0.55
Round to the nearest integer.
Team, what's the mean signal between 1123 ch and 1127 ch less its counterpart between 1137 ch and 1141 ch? -5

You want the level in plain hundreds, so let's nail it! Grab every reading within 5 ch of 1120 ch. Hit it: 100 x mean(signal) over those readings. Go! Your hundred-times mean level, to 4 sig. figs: 6444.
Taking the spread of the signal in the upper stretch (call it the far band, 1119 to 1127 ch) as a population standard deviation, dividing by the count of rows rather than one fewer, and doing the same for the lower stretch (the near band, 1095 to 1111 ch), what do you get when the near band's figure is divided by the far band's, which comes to 1.5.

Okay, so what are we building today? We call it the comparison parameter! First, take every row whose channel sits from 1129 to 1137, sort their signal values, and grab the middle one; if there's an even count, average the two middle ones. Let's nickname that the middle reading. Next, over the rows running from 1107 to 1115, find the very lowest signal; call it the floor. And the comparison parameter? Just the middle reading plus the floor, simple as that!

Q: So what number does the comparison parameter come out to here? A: 129.8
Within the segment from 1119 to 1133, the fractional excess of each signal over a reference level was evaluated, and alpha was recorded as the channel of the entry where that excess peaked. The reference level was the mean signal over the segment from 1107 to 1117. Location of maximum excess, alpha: 1130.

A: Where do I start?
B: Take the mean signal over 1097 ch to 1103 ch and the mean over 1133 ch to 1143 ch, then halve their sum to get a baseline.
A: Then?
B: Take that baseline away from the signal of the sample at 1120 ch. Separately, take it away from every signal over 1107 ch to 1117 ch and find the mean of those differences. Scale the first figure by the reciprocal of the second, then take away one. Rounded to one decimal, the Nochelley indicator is -0.8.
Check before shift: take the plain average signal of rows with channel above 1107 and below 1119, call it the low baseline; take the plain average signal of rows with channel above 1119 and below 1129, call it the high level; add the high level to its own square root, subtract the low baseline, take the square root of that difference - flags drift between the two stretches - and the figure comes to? 2.49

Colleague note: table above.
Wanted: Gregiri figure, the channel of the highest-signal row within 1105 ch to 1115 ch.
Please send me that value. 1106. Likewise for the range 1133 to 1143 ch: 1134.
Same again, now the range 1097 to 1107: 1104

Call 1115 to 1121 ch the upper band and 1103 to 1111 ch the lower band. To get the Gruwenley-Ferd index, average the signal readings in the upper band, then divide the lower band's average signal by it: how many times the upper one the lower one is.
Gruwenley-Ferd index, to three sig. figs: 1.00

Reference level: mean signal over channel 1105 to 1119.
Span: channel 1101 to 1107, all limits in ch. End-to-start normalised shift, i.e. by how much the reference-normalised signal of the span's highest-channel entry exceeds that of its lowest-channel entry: 0.054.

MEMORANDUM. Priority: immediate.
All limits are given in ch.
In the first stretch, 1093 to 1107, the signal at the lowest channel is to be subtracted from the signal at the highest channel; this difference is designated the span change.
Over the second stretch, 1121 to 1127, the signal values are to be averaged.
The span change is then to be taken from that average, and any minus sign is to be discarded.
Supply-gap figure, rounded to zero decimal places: 61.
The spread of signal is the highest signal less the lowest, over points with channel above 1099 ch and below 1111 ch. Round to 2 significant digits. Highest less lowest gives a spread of 8.9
